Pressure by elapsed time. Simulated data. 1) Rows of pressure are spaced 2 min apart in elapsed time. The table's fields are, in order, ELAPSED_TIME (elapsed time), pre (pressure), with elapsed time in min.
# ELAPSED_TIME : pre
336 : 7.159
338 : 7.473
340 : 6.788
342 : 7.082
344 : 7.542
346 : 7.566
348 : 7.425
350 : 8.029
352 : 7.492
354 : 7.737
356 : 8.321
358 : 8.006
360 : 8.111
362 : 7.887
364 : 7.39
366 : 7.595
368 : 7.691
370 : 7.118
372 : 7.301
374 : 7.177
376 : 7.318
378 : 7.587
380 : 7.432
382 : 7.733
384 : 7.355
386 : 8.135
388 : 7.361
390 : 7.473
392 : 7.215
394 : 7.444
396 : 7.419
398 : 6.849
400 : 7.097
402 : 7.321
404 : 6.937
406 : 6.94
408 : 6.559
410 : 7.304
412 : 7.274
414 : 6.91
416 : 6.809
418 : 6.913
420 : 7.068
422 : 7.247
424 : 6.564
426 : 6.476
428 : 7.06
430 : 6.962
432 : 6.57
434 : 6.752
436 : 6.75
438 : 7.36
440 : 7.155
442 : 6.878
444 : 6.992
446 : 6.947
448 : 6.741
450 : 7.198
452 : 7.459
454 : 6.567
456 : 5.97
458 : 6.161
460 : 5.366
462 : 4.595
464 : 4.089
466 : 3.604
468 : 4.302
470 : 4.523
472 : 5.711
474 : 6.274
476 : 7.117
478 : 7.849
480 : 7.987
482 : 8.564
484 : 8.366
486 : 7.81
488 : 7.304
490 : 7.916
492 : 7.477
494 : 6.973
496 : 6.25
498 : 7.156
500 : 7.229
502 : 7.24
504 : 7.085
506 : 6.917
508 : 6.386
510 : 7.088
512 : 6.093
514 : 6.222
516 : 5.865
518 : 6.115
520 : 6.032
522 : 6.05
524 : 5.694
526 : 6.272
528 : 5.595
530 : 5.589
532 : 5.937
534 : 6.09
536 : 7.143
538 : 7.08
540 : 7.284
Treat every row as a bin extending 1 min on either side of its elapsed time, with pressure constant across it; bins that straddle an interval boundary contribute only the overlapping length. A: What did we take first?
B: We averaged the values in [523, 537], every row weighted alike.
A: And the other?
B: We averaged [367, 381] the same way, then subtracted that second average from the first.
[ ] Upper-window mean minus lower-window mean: -1.3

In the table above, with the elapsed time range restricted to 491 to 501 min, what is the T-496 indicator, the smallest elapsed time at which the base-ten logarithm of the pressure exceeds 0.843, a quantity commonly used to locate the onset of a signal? 492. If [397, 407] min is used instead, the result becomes 400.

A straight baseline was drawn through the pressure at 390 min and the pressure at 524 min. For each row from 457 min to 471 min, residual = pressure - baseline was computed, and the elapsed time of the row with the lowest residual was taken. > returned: 466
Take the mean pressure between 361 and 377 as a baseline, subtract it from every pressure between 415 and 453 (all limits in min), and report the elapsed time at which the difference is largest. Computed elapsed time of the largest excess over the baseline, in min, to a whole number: 452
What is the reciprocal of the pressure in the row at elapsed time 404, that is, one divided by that 0.144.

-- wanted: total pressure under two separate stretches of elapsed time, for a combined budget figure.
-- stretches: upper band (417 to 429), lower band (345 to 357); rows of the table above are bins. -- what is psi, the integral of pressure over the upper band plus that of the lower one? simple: 176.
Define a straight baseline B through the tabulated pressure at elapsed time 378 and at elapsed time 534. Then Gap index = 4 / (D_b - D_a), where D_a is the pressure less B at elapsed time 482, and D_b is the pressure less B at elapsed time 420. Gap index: -1.9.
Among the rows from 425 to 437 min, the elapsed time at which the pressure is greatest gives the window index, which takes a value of 428 min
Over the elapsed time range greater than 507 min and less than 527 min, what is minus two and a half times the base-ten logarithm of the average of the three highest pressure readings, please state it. -2.05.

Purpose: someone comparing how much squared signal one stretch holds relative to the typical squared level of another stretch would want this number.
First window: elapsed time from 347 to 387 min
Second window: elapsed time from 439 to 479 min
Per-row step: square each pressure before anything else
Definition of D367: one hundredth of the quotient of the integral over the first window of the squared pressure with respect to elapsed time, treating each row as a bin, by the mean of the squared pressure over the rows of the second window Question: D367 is 0.609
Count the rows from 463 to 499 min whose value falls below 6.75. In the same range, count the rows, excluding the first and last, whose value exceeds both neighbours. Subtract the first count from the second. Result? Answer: -5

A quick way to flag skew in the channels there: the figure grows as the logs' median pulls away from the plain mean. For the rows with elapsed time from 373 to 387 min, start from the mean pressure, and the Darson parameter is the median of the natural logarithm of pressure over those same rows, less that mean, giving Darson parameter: -5.53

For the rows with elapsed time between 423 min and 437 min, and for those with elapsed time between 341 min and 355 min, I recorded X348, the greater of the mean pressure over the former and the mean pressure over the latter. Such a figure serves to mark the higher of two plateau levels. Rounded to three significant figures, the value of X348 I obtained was 7.55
